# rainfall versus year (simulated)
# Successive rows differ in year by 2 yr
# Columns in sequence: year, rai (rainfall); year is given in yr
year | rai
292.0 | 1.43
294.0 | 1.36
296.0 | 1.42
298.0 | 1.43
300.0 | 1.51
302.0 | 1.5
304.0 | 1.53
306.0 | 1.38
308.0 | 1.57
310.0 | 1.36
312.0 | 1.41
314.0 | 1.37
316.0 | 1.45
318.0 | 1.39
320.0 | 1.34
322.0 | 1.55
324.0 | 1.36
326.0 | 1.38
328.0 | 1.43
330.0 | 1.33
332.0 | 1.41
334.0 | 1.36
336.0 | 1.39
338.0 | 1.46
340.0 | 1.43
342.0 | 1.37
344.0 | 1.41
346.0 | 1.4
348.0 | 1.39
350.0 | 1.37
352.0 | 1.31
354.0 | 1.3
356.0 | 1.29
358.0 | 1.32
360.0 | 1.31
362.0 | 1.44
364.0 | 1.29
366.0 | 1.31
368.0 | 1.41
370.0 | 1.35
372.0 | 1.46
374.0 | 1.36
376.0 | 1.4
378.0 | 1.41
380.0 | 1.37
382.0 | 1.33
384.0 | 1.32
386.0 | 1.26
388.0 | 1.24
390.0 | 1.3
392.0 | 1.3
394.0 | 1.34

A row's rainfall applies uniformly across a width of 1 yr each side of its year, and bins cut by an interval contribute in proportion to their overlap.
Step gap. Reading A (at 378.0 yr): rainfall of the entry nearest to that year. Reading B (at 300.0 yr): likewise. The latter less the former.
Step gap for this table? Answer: 0.10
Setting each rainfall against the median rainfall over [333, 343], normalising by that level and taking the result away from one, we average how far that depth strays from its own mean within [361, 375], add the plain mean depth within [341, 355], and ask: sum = 0.06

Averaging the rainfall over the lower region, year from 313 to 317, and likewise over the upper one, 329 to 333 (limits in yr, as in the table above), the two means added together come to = 2.78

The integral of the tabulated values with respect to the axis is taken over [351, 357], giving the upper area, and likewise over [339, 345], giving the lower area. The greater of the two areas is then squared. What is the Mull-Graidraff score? 71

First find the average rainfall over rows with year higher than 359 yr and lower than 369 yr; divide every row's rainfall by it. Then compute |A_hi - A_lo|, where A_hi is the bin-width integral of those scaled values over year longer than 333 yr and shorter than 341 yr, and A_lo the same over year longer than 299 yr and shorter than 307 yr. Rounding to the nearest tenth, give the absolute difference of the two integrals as 0.4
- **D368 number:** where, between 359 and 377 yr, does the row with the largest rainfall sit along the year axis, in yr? 372.0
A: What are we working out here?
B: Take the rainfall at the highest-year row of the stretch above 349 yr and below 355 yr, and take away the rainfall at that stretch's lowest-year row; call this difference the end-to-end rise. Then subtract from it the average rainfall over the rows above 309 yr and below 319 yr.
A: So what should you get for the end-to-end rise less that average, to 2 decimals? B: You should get -1.47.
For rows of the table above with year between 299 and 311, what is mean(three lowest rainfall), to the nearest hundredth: 1.41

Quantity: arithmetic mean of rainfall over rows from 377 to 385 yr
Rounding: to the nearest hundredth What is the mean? 1.36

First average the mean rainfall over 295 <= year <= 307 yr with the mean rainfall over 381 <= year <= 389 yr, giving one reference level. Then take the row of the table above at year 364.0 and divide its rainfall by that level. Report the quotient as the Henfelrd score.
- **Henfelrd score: 0.938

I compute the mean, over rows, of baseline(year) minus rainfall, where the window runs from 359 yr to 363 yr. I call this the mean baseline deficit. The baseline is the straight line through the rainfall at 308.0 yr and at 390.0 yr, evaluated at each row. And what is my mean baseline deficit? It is 0.02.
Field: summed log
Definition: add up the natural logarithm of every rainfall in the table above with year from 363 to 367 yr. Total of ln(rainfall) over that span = 0.52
